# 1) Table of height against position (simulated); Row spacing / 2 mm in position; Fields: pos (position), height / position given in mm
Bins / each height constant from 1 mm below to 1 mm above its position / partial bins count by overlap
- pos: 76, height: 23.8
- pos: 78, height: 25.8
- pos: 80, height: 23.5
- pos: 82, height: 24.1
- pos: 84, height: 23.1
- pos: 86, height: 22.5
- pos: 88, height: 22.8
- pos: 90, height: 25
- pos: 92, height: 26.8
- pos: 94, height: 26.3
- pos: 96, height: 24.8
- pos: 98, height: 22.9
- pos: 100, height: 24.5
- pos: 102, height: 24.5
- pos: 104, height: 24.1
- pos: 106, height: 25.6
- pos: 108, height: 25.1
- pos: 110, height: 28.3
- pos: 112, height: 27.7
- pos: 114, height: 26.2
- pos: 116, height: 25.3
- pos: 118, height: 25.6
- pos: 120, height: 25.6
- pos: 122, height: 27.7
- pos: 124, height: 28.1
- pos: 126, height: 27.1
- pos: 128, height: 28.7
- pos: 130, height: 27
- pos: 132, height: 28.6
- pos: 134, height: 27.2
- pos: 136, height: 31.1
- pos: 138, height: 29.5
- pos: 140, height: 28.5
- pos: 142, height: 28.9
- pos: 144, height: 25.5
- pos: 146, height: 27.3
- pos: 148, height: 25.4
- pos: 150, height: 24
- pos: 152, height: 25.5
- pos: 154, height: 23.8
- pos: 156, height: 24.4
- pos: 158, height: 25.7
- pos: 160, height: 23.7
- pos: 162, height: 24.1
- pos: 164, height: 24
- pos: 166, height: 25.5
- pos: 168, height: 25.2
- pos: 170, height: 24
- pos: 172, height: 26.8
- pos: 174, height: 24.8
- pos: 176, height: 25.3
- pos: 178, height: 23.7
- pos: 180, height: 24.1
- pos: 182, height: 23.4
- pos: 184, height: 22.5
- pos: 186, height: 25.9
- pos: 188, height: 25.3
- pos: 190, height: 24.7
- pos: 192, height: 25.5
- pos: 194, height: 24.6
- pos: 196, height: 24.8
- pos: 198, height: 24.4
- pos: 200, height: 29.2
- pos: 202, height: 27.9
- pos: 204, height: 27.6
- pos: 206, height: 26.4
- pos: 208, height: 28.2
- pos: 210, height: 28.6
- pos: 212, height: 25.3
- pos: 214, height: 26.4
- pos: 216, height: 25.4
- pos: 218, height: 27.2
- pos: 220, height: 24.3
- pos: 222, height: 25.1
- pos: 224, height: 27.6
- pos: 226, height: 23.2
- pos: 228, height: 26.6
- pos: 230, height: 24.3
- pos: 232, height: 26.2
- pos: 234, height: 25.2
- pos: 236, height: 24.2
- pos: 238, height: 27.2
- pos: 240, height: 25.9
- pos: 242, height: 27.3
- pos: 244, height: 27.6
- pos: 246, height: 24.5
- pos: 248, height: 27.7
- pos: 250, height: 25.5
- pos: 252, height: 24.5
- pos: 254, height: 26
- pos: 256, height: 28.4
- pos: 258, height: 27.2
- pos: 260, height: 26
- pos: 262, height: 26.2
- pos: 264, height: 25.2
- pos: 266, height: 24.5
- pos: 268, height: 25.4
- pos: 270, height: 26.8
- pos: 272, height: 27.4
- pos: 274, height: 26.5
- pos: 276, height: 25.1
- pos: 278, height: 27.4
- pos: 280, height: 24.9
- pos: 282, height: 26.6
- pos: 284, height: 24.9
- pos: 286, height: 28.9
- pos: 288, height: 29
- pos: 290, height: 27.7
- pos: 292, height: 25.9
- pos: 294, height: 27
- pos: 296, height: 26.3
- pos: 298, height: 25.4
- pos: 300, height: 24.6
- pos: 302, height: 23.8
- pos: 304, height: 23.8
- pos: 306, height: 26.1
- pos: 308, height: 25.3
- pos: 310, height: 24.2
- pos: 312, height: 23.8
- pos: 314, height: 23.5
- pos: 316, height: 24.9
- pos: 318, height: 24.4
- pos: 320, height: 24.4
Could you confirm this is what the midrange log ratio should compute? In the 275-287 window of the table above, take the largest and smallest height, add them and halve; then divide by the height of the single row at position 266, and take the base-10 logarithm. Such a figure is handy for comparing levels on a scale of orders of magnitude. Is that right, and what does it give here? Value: 0.041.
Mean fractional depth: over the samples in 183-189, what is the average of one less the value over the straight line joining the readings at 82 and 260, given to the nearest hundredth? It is 0.03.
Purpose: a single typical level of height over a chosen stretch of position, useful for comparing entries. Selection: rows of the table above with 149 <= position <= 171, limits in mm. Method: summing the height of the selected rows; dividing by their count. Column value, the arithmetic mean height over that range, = 24.5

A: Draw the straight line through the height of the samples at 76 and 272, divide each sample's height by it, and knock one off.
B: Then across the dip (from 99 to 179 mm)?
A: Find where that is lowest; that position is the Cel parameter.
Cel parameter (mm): 178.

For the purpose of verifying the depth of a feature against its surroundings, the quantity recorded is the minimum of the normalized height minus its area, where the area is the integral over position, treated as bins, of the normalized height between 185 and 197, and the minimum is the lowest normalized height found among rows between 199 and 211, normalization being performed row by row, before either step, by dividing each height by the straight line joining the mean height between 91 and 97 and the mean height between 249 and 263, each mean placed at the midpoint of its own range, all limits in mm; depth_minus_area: -10.5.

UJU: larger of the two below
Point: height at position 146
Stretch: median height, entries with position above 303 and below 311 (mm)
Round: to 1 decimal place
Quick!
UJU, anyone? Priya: 27.3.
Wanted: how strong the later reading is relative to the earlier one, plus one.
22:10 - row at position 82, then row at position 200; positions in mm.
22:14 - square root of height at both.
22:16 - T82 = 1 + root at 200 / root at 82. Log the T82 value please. 2.10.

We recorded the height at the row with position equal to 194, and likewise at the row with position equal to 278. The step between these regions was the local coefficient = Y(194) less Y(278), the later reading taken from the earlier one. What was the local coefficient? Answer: -3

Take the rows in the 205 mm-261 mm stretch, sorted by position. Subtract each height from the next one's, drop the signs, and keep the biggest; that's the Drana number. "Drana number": 4.4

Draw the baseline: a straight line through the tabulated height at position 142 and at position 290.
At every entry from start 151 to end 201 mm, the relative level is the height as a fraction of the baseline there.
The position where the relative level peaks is 200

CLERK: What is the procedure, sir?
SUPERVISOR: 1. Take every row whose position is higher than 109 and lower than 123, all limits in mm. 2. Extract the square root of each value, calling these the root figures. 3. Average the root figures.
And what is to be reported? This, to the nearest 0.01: 5.16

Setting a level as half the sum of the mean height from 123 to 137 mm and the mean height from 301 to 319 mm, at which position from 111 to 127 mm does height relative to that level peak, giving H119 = 124 mm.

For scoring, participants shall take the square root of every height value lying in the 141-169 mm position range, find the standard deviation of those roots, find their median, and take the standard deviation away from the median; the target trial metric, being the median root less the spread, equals 4.89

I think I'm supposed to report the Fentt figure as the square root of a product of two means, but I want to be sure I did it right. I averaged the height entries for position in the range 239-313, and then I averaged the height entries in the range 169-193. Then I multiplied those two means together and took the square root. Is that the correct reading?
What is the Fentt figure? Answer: 25.3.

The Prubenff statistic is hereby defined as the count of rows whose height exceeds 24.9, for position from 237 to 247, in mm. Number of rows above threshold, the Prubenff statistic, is 4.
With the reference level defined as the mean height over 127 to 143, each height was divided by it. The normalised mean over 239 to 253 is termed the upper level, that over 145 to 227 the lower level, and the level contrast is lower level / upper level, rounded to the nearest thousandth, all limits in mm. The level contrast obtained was 0.971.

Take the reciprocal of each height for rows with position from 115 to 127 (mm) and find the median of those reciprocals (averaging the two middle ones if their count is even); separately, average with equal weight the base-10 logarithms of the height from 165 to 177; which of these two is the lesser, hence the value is 0.0380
